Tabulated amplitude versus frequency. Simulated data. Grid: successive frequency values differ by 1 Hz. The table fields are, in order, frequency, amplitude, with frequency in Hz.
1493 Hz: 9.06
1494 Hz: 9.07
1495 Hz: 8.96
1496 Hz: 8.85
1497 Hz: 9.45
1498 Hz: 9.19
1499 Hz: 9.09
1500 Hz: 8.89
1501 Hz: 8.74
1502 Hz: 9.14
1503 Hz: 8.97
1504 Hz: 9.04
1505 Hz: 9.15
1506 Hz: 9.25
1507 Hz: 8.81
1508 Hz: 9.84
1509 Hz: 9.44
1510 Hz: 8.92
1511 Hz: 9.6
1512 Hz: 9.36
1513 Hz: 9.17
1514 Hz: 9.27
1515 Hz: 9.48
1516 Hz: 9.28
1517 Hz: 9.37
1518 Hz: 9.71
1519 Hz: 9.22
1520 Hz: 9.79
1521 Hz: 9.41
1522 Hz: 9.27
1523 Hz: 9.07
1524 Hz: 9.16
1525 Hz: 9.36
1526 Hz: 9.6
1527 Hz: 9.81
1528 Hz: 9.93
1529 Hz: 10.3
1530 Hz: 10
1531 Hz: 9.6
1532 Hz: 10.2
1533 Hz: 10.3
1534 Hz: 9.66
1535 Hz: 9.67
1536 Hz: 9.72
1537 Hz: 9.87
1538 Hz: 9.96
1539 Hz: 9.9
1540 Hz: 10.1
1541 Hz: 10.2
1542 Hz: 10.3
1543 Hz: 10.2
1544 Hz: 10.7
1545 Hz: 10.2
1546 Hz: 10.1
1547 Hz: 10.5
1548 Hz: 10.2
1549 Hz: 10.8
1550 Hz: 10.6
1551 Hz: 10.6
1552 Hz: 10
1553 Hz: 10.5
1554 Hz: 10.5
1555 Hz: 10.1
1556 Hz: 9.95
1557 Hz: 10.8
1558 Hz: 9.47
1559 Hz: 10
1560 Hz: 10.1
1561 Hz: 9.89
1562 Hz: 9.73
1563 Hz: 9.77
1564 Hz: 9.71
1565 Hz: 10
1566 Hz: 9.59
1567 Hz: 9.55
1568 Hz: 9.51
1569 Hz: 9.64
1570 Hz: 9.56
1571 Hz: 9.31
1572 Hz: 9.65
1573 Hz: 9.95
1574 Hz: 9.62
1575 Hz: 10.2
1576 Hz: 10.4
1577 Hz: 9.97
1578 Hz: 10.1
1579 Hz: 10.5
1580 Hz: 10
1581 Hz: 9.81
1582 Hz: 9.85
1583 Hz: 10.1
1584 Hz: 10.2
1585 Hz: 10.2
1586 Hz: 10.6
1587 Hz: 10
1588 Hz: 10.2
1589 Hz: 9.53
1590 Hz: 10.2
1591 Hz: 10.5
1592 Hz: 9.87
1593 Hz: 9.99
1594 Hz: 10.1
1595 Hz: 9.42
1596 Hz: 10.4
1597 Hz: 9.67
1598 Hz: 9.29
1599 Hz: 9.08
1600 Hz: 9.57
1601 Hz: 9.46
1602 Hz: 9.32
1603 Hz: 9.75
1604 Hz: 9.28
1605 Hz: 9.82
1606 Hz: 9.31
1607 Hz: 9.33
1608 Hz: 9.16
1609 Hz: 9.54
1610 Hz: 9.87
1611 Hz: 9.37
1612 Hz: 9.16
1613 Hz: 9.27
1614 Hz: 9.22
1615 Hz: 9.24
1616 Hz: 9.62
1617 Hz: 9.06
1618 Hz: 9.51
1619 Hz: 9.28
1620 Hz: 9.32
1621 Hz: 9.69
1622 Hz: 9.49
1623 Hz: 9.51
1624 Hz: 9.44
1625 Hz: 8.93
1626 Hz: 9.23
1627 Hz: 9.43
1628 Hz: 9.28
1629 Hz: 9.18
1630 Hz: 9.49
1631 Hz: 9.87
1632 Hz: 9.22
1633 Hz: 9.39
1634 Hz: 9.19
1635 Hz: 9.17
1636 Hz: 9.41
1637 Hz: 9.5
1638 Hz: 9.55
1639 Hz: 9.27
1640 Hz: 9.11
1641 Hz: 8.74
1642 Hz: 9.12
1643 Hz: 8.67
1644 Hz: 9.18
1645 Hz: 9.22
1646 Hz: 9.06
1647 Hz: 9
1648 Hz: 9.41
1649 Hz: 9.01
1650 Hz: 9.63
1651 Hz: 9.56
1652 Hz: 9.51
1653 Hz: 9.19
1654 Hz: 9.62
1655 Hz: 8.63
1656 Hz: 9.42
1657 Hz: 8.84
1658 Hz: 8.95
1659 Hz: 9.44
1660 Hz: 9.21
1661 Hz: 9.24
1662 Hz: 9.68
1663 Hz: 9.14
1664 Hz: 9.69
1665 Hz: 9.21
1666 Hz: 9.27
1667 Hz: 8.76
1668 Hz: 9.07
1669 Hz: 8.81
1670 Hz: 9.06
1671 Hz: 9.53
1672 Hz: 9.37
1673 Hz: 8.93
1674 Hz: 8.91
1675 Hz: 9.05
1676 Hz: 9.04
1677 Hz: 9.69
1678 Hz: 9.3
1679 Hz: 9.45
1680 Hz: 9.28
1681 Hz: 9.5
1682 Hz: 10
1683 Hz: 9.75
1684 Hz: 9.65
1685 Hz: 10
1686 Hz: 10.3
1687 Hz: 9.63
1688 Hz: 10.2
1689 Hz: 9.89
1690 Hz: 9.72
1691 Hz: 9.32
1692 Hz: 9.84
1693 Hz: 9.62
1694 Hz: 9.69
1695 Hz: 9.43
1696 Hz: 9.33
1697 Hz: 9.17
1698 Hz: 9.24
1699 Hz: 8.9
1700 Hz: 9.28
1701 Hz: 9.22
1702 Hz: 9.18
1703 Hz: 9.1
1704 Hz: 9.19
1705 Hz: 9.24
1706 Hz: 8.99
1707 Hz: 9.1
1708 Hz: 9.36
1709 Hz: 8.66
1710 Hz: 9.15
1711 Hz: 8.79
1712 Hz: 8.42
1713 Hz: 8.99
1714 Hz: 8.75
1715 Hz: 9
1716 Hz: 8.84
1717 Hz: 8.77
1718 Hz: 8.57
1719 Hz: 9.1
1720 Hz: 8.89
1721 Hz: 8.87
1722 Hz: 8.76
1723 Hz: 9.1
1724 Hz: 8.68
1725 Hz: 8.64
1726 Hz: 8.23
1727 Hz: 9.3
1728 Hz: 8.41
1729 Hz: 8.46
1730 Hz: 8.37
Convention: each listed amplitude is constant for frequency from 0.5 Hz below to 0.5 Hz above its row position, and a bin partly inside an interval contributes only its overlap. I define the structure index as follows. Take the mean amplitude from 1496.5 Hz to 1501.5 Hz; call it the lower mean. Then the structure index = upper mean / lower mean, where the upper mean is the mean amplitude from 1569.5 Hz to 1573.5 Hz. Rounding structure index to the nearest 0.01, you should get 1.06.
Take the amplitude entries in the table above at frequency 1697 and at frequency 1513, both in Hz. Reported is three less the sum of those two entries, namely -15.3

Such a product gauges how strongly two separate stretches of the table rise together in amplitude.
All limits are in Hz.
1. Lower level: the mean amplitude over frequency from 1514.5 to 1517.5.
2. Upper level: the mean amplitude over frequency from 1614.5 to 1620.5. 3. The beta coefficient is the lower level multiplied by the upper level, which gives 88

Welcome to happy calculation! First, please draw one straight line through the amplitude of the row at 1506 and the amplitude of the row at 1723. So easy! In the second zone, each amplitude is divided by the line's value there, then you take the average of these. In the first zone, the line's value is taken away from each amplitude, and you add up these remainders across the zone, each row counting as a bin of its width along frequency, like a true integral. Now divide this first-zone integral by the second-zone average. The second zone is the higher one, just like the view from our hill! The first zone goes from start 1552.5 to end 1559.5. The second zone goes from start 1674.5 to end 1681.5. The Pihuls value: 6.7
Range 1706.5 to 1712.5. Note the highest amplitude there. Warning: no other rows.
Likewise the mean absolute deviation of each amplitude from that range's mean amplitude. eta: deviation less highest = -9.1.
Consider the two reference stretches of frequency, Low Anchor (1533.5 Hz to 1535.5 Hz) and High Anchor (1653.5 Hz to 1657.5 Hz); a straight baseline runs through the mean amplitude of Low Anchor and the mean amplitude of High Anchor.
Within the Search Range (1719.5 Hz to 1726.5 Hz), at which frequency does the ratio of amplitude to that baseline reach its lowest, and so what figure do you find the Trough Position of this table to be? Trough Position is 1726 Hz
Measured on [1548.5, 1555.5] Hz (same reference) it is 1552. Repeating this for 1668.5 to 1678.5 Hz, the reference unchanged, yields 1669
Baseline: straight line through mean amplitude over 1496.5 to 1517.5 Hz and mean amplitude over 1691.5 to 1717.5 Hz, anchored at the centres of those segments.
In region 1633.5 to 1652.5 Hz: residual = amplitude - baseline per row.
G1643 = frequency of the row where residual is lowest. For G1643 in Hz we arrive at 1643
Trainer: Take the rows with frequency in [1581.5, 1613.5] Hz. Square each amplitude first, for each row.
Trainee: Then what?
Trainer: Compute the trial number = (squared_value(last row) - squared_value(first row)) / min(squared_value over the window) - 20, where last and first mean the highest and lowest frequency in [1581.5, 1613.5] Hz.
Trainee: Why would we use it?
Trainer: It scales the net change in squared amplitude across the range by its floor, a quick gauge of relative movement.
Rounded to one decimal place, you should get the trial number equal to -20.1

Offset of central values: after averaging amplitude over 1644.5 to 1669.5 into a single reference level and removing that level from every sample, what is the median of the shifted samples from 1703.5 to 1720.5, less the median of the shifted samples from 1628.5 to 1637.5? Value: -0.40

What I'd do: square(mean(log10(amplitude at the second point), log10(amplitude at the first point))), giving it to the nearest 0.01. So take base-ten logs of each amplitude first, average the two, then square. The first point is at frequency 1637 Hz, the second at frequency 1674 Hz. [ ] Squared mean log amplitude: 0.93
